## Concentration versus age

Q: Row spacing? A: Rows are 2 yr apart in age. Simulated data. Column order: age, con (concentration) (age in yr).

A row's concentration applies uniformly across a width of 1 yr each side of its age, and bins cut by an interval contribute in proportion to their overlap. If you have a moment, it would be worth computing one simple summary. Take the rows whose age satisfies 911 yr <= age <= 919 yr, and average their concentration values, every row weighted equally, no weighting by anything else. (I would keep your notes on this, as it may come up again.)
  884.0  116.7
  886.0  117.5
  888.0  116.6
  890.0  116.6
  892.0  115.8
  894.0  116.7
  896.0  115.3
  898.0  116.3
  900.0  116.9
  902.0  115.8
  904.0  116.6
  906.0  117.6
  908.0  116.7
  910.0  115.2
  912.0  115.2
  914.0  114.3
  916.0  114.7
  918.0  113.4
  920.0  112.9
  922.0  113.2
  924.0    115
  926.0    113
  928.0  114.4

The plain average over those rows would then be 114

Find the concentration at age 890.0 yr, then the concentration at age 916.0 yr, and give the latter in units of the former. 0.98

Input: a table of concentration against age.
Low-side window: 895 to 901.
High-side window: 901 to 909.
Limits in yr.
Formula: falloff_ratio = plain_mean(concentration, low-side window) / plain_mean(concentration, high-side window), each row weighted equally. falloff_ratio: 1.00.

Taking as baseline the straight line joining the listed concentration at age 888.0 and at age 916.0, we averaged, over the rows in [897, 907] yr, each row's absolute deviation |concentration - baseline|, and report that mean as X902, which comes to 0.99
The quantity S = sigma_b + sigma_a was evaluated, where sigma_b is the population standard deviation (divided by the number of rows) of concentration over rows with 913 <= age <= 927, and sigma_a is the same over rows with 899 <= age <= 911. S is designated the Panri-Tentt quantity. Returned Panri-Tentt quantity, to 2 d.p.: 1.57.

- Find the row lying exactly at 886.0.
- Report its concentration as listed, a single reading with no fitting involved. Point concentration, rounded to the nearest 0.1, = 117.5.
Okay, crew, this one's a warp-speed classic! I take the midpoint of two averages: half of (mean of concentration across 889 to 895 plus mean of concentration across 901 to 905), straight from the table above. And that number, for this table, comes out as 116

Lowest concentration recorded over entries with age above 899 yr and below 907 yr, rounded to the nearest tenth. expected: 115.8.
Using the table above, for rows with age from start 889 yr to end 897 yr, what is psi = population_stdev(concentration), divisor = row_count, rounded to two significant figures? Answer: 0.58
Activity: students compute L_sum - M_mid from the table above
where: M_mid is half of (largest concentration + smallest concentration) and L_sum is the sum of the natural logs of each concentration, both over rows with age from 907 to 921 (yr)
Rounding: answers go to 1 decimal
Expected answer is -81.6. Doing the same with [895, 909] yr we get -83.1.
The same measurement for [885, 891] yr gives -102.8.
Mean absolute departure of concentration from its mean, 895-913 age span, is 0.71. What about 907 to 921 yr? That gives 0.94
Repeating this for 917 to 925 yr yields 0.69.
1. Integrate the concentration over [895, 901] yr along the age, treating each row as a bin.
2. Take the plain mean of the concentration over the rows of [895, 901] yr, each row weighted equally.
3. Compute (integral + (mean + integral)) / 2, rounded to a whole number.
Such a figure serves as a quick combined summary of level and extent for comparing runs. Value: 755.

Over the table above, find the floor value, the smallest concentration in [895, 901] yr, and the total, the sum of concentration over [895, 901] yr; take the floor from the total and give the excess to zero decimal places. 233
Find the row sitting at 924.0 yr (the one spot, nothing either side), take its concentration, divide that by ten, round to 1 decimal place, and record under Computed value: 11.5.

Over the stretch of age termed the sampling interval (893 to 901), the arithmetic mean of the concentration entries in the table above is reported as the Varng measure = 116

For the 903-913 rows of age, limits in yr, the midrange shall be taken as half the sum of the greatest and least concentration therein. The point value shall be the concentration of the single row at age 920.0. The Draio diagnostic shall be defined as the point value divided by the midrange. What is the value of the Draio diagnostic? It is 0.97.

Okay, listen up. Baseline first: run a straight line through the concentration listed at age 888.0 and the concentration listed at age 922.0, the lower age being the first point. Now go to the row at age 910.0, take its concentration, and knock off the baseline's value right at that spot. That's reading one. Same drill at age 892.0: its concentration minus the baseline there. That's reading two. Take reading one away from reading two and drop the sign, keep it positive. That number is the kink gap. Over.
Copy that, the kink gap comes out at 1.2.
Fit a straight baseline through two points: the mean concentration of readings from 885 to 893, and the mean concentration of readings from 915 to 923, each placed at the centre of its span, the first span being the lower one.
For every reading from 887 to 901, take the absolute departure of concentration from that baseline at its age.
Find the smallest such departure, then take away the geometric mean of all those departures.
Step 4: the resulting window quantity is -0.32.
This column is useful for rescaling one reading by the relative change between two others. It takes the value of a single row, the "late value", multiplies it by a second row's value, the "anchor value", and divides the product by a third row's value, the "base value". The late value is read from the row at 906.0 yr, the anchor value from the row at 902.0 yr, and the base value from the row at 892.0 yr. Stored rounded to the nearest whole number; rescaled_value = 118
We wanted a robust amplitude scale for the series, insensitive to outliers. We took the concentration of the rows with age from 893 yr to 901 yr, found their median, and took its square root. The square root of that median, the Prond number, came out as 10.8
